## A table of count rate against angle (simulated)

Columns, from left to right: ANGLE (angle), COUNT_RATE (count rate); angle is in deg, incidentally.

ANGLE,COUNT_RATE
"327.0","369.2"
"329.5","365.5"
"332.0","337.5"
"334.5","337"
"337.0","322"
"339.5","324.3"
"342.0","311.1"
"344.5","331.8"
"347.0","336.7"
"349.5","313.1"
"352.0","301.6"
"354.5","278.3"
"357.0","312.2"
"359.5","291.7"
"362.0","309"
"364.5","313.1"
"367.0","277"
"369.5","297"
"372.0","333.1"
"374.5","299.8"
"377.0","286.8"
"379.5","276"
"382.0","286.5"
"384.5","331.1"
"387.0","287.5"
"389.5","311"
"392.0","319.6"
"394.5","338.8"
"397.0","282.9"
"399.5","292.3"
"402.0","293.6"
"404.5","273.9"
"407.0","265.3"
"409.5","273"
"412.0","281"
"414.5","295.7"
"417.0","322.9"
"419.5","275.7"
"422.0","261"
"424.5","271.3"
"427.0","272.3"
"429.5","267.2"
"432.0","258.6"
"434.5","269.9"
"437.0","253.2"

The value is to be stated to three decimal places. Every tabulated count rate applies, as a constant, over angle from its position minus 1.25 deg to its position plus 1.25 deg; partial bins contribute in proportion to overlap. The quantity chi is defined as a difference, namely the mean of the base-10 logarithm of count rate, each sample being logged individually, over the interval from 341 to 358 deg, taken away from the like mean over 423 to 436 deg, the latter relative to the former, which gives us -0.066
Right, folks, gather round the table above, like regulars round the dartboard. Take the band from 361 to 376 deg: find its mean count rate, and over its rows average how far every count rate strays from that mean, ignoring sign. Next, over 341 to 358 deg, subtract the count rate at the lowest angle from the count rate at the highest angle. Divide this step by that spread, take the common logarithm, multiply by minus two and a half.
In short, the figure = 2.7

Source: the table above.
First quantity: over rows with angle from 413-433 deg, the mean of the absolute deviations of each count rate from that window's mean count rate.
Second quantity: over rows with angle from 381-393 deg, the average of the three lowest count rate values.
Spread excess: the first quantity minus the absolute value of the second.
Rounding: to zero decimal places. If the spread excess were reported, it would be -279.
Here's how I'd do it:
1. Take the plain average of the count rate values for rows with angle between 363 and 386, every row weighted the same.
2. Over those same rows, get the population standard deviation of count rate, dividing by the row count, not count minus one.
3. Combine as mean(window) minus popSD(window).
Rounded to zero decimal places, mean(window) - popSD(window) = 280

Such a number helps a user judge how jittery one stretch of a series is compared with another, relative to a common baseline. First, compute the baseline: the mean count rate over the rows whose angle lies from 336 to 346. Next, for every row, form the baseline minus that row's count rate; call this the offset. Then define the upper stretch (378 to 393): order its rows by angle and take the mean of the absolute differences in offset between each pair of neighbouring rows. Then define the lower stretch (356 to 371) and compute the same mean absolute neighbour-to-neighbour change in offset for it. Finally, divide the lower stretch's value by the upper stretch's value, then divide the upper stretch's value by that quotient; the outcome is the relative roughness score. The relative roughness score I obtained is 35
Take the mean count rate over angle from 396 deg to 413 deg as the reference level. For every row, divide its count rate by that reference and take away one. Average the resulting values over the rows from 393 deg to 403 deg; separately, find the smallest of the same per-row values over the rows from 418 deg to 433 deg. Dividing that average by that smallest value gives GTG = -1.0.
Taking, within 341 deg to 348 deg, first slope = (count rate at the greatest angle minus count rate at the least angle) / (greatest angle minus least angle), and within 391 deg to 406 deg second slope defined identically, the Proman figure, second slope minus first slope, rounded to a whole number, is -9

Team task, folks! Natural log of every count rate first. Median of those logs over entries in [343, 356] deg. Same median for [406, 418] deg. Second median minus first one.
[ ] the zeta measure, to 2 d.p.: -0.11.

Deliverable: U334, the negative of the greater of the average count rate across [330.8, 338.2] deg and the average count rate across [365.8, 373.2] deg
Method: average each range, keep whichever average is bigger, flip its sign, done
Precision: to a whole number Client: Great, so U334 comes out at -332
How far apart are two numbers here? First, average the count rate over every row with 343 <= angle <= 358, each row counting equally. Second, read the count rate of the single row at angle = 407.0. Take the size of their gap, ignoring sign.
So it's 47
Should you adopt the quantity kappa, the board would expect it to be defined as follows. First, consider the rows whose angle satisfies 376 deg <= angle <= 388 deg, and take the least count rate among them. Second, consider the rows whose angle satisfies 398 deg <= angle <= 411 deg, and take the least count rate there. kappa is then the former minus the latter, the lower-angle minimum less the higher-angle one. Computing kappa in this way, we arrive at 11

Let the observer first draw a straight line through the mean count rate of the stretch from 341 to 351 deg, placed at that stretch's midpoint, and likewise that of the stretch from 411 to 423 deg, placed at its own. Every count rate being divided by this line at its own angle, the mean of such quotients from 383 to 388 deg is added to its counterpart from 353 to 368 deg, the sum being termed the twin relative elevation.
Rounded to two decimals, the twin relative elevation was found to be 1.96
